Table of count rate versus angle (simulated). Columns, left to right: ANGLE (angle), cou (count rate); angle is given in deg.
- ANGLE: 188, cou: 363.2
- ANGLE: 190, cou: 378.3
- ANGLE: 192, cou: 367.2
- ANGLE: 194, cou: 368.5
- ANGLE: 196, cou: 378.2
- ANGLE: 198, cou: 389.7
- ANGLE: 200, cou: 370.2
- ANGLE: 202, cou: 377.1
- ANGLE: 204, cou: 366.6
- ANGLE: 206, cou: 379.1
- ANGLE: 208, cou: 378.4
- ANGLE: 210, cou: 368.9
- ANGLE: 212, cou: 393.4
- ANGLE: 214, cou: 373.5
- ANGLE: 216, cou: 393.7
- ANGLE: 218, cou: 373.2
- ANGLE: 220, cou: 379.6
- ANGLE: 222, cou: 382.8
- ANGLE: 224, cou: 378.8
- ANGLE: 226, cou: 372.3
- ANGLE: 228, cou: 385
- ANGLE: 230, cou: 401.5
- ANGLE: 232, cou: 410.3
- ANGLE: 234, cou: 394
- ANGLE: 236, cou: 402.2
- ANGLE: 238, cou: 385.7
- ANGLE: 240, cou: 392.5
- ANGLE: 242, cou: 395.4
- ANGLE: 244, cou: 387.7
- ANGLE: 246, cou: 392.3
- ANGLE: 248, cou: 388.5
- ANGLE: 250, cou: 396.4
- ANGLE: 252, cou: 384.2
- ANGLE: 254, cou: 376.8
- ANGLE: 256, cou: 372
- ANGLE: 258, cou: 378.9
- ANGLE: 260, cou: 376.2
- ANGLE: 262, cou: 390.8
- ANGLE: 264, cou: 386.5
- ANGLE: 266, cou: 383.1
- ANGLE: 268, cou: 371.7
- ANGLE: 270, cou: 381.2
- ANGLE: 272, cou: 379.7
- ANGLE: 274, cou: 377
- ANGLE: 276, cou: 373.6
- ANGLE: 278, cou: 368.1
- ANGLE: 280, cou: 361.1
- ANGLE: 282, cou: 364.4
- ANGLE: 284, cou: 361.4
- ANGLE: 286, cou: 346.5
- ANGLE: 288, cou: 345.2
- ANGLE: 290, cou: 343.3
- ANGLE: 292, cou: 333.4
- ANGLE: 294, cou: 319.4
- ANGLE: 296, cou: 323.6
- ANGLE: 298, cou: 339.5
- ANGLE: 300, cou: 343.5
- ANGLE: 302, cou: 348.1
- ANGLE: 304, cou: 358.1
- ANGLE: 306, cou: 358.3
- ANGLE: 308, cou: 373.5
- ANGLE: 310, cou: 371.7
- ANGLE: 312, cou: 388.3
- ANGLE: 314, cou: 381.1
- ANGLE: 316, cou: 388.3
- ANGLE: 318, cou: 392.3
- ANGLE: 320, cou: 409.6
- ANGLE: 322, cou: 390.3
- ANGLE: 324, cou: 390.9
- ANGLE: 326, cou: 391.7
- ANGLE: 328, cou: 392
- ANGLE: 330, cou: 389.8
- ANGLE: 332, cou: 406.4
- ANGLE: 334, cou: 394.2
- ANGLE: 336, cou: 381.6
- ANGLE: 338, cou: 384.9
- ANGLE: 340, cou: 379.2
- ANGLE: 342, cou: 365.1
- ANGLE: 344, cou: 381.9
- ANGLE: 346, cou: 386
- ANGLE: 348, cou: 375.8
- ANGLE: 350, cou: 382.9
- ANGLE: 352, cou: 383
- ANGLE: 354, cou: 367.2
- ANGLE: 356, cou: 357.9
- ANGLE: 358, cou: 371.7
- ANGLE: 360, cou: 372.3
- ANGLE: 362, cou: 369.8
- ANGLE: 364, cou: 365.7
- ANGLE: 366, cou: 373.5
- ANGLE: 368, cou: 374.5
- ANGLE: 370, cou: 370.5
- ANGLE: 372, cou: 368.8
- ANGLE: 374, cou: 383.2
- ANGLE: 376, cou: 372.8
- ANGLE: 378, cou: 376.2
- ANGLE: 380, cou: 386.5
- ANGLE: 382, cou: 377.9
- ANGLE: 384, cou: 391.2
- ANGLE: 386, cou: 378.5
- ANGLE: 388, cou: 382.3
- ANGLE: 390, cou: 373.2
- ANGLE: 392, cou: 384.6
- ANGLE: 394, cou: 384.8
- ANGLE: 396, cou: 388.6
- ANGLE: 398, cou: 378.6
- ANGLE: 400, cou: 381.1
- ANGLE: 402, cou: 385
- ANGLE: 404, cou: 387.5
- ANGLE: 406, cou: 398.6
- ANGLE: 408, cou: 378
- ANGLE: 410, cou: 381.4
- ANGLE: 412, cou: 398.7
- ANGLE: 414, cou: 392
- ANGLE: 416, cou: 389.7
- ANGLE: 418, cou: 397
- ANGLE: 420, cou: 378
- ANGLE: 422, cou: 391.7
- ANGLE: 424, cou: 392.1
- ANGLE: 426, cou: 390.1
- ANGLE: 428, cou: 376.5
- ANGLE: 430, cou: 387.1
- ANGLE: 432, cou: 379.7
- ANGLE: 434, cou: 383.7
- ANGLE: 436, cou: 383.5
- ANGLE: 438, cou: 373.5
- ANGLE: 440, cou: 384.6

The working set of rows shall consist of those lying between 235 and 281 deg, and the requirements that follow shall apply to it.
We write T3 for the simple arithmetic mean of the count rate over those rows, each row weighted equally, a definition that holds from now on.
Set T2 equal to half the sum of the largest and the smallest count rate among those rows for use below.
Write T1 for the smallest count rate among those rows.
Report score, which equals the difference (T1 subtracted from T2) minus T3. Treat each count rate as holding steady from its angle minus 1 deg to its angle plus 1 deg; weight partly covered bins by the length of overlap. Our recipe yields -362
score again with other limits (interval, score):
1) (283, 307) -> -322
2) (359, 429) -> -366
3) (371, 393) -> -368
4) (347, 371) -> -360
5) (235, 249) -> -384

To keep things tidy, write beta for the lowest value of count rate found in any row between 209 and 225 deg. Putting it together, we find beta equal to 368.9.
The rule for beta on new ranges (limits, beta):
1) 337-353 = 365.1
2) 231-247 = 385.7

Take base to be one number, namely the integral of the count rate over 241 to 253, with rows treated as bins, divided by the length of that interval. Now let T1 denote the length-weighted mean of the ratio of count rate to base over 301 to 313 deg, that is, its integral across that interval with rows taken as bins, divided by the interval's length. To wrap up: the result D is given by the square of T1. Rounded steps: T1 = 0.94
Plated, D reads 0.88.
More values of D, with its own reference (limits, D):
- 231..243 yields 1.03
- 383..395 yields 0.96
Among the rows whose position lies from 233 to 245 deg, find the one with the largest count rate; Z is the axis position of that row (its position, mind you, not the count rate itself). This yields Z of 236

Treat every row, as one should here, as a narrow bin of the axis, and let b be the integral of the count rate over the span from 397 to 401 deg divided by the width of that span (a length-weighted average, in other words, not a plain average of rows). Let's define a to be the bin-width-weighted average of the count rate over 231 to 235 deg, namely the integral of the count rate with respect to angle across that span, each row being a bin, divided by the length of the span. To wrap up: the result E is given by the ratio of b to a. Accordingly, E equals 0.94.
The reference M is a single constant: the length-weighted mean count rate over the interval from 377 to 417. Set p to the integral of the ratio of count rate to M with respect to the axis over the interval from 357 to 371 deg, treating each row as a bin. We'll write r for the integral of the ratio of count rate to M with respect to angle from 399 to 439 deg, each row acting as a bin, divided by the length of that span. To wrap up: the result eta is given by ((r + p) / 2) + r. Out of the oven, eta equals 8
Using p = 14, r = 1.00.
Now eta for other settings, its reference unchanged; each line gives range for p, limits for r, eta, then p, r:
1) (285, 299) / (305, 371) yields 8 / 12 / 0.99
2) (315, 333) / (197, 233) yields 11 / 18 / 0.99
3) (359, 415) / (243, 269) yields 29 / 55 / 1.00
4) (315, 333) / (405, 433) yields 11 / 18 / 1.01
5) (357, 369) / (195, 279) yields 7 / 12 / 1.00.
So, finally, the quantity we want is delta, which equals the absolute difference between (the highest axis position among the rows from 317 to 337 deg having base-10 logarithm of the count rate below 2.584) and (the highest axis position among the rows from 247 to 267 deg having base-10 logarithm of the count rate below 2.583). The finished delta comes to 76 deg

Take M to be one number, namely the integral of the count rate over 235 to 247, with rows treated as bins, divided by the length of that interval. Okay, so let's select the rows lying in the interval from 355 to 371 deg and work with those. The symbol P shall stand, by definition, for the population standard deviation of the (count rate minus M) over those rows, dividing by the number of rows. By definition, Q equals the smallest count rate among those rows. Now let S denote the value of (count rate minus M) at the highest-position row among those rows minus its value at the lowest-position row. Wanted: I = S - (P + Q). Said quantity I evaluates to -350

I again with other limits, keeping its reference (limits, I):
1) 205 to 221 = -377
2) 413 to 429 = -399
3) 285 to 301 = -332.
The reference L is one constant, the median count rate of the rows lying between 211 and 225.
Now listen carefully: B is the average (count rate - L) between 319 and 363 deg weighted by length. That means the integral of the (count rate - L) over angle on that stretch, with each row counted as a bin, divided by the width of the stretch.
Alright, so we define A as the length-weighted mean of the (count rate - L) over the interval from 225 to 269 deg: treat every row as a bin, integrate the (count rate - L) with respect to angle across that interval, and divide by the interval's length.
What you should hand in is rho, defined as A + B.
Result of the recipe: 11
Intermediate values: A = 8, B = 3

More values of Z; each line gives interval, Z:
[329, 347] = 332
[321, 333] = 332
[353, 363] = 360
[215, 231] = 230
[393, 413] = 412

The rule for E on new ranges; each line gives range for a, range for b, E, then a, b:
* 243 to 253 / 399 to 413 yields 0.99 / 390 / 387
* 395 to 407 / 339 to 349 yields 0.98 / 387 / 378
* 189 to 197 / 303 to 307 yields 0.96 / 373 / 358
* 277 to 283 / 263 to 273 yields 1.04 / 365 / 380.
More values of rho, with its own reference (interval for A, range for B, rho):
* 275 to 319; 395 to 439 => -15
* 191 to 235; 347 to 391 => -3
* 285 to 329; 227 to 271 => -6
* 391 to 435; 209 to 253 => 15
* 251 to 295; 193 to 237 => -10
